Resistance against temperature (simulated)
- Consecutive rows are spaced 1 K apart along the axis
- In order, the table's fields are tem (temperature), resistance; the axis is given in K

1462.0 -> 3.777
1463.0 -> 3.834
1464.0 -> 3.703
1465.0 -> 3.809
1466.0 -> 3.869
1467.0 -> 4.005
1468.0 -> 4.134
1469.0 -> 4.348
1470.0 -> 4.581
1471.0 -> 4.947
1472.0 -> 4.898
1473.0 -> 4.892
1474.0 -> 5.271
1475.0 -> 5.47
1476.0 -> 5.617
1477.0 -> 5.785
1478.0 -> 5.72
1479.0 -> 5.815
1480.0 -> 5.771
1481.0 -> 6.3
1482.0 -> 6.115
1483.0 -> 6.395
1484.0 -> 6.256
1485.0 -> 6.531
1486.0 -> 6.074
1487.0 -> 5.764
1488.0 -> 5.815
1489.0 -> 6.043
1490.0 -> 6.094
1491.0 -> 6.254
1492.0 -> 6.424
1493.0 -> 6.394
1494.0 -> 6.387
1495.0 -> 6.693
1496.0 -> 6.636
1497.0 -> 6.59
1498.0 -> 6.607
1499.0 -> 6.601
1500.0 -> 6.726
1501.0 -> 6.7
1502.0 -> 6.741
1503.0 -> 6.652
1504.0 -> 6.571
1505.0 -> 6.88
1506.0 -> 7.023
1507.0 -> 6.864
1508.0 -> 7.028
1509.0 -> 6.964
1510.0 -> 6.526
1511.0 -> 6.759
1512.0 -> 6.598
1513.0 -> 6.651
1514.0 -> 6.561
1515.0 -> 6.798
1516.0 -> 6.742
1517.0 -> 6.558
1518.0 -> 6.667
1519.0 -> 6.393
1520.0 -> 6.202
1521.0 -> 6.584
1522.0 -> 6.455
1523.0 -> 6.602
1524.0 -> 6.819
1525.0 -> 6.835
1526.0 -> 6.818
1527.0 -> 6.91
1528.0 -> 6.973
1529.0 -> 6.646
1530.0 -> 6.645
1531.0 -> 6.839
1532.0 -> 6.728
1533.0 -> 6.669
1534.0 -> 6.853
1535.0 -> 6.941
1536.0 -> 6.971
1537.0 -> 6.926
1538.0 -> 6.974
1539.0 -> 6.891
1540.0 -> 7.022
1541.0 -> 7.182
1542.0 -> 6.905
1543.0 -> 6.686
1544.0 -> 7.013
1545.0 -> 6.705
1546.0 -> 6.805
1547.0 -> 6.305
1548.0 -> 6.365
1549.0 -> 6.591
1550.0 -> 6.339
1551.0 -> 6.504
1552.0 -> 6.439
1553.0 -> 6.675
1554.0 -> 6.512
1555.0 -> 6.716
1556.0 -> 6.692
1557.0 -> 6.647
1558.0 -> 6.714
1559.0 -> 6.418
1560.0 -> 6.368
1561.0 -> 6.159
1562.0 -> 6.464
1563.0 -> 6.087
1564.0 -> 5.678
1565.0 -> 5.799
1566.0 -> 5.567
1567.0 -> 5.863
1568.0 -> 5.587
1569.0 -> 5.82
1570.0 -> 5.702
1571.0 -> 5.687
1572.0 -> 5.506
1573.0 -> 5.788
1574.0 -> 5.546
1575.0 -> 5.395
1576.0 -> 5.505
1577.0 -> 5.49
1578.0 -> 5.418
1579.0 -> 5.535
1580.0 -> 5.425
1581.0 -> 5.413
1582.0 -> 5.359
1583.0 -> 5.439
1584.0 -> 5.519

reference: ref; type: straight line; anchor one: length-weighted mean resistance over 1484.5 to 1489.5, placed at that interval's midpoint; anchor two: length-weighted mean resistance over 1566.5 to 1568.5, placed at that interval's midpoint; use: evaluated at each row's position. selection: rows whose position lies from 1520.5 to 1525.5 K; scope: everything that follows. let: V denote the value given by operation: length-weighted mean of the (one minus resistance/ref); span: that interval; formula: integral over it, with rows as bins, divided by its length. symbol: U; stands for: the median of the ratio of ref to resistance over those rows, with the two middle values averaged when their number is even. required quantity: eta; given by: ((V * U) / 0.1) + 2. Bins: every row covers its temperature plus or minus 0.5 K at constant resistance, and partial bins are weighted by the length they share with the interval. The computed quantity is 0.9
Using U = 0.89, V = -0.13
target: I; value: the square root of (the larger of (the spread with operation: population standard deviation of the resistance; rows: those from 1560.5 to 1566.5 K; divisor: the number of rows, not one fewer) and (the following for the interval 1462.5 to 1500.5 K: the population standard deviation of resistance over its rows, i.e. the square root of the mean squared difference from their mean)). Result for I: 1.0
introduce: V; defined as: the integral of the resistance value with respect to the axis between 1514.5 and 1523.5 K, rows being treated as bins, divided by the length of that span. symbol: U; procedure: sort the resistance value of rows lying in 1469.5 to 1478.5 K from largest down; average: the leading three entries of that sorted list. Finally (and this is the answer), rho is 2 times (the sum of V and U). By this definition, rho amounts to 24.5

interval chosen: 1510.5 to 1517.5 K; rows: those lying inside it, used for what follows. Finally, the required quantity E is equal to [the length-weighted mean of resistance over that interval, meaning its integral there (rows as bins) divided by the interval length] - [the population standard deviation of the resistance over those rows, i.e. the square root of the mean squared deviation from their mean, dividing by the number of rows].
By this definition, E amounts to 6.6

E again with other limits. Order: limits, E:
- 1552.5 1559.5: 6.5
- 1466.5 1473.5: 4.2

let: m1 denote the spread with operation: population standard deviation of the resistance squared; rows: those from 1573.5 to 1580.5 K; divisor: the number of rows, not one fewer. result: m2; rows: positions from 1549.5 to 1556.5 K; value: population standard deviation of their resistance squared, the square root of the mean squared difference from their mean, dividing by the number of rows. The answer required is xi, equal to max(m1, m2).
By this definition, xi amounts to 1.7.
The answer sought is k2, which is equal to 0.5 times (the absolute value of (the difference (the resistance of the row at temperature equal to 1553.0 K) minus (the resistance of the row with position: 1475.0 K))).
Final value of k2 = 0.60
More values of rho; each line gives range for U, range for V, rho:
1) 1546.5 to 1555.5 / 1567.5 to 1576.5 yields 24.6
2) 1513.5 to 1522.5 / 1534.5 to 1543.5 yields 27.4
